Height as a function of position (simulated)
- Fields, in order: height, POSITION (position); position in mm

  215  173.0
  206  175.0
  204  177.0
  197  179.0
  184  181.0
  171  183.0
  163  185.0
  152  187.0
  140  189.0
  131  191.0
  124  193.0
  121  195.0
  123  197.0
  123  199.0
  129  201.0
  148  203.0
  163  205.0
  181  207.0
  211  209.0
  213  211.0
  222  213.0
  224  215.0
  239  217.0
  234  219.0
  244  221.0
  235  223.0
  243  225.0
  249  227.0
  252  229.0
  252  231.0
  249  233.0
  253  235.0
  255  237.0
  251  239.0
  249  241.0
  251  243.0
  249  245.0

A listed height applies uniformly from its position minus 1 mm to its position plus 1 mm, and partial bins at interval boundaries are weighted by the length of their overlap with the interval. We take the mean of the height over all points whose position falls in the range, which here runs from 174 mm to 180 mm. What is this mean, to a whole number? 202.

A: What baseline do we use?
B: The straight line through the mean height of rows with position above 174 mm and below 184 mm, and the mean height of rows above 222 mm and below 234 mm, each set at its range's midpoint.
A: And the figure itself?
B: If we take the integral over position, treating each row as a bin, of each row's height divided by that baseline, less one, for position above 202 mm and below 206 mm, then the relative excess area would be -1.2 mm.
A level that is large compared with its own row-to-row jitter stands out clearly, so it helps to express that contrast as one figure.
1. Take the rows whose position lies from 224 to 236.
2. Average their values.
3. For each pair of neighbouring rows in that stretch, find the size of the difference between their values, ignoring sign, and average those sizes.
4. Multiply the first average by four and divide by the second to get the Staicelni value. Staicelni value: 312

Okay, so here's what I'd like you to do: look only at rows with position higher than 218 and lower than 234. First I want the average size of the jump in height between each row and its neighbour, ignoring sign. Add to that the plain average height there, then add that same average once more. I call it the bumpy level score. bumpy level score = 495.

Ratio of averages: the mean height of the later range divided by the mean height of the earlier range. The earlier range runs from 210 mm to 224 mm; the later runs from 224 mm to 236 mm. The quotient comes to 1.1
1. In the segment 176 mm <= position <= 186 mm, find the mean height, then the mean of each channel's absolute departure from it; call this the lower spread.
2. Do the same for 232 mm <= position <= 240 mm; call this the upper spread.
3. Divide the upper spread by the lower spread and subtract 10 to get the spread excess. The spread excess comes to -9.9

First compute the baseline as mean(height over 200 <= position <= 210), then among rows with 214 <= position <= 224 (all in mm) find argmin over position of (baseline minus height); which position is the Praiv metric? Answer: 221.0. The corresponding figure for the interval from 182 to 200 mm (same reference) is 183.0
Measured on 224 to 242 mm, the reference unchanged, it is 237.0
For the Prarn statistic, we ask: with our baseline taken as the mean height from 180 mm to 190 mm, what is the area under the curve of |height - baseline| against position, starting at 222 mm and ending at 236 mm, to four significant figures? 1198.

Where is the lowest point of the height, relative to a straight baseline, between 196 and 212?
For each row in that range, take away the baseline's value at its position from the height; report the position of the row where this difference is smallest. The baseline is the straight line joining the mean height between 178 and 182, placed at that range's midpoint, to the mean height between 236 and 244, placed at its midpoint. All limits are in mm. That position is 199.0 mm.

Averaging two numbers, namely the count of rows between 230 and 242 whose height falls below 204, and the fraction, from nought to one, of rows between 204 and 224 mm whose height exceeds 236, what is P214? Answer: 0.10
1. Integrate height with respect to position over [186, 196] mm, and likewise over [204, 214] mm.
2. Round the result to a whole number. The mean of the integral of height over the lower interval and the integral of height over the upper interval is 1658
